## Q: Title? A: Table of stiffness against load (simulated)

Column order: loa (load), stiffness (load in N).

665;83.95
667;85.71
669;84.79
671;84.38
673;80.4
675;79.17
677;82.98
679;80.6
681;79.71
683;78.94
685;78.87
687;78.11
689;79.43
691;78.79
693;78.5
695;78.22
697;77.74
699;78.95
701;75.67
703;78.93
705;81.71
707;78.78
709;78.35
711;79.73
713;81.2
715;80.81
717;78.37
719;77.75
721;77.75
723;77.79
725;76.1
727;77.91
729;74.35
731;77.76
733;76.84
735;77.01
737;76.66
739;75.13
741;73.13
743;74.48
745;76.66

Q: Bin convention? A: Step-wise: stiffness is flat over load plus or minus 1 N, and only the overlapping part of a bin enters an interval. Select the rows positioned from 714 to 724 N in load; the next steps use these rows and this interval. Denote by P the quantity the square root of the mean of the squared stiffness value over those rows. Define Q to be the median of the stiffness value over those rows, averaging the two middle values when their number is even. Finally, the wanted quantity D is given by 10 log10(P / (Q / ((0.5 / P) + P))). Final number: 19.0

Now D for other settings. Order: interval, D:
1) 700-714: 19.0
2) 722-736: 18.8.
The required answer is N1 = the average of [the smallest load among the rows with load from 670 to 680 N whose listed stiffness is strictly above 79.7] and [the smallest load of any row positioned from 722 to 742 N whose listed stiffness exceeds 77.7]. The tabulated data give 697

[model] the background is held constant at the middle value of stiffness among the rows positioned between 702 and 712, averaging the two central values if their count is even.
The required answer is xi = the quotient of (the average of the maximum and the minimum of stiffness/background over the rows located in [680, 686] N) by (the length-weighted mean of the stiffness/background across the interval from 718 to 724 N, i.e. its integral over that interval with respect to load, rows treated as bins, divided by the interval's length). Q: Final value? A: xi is 1.02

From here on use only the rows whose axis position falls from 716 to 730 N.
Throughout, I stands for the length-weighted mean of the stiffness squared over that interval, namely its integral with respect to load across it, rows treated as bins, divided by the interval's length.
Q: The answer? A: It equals 5953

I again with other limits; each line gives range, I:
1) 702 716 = 6390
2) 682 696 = 6193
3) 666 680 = 6824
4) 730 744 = 5757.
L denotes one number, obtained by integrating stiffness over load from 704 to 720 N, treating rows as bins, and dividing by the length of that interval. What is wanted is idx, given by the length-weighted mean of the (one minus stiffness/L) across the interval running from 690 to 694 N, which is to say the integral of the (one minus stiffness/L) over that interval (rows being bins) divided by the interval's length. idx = 0.012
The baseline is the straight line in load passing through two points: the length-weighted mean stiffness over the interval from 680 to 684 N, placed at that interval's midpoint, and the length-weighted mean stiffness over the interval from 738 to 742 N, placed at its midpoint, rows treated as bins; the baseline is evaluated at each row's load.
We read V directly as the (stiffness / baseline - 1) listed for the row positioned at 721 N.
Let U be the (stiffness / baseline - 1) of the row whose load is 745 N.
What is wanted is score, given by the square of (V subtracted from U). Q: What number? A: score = 0.0002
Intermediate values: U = 0.040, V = 0.03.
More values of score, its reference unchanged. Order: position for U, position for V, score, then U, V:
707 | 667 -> 0.0016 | 0.022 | 0.06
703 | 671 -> 0.0010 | 0.019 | 0.05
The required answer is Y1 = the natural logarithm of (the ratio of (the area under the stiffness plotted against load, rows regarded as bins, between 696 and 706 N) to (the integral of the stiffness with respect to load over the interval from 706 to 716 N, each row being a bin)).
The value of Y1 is -0.015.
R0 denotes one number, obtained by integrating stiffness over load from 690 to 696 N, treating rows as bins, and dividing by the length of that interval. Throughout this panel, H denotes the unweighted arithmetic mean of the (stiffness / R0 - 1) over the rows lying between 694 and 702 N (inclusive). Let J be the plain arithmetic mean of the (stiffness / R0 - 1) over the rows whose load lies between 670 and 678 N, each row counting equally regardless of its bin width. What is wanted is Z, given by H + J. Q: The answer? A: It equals 0.030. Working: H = -0.011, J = 0.041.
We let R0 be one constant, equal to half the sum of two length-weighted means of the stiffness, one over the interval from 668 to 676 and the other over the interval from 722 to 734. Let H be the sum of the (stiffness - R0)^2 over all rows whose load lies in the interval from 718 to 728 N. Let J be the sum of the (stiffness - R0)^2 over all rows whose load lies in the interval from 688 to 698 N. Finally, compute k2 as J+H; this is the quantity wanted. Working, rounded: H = 22.9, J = 6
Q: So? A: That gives 29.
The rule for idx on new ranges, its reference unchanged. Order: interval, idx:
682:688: 0.012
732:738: 0.035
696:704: 0.022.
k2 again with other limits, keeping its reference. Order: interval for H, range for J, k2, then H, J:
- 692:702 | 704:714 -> 30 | 20.5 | 10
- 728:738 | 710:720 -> 60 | 50.5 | 9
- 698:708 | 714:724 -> 33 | 20.6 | 12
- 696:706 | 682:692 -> 26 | 23.2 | 3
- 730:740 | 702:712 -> 50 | 43.1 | 7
